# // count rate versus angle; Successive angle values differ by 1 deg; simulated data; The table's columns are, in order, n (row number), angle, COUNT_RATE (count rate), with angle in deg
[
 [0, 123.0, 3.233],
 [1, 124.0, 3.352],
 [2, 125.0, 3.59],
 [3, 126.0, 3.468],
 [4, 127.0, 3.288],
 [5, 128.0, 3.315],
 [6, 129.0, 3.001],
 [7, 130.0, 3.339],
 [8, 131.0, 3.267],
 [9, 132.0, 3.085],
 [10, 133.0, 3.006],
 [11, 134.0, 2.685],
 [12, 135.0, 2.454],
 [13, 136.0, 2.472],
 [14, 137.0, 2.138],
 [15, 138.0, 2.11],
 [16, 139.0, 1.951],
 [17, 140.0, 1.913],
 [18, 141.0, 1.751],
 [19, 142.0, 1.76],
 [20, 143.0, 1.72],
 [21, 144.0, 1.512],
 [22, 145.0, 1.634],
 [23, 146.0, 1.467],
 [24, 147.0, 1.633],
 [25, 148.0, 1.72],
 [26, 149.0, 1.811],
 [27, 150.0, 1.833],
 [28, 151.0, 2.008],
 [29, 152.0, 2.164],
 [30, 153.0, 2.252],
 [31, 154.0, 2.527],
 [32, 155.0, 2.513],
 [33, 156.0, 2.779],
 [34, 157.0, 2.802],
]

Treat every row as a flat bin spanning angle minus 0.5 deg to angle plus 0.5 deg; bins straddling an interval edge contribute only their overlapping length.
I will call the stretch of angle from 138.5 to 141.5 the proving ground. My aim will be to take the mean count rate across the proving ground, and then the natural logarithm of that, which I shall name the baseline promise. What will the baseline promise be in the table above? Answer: 0.63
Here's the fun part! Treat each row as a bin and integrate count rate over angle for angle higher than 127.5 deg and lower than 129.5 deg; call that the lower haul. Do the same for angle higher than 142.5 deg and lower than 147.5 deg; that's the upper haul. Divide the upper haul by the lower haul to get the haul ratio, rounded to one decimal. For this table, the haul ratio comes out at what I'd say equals 1.3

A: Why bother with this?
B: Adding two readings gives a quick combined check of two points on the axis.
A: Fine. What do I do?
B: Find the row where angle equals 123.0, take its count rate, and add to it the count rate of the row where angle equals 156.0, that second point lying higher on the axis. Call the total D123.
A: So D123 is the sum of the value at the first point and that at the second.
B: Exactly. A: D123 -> 6.0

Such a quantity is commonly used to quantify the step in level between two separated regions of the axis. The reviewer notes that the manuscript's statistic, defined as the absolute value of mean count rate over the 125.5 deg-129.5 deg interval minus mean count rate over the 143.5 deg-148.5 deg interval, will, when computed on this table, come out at 1.7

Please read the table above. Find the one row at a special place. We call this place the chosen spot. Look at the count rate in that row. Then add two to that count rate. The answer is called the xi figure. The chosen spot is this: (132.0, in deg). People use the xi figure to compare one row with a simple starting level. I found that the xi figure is 5.1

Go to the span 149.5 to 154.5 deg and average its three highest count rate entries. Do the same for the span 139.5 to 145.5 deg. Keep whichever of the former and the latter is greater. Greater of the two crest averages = 2.3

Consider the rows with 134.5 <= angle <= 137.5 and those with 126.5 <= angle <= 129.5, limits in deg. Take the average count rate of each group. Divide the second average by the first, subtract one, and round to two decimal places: 0.36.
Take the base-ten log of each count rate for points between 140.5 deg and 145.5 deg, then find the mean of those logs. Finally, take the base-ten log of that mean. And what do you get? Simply -0.65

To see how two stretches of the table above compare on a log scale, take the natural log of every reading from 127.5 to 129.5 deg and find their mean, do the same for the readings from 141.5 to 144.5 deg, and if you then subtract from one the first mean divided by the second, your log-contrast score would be -1.3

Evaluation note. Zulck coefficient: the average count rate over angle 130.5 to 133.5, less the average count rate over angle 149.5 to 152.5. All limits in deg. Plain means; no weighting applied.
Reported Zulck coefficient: 1.1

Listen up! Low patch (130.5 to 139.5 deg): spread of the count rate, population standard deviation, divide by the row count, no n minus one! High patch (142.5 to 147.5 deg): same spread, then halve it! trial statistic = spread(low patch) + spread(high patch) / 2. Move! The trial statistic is 0.49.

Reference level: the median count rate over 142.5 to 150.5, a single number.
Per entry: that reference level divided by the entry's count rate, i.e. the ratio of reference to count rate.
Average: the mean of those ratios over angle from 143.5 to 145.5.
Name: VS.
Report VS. 1.1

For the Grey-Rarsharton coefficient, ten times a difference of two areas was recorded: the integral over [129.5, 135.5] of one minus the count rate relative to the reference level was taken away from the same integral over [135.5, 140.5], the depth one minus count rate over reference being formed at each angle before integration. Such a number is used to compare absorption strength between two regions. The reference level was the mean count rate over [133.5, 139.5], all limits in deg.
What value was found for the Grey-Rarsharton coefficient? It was 22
